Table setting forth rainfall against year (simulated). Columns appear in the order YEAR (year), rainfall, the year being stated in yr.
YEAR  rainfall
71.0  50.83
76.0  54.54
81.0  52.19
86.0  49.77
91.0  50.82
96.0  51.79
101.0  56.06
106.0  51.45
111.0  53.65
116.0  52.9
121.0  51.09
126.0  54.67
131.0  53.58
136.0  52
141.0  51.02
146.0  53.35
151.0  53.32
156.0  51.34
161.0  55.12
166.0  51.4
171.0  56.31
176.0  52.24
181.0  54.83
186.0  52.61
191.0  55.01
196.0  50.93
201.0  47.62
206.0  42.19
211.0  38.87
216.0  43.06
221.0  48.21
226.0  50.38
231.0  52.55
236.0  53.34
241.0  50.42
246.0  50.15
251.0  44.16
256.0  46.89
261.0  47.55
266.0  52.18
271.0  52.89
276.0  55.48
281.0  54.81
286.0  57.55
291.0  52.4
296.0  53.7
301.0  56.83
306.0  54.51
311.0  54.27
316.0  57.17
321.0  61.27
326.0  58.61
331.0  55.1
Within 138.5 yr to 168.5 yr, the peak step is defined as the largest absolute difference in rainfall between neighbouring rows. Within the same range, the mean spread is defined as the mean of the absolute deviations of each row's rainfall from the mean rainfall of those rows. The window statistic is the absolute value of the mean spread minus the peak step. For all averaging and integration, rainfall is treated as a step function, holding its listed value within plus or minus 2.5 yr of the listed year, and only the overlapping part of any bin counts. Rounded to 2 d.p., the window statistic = 2.44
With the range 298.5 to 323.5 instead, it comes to 2.16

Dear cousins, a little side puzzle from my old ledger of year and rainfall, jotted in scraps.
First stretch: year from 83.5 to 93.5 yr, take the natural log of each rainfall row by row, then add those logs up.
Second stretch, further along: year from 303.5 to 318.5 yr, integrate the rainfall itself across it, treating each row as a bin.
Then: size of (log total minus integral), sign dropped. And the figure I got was 822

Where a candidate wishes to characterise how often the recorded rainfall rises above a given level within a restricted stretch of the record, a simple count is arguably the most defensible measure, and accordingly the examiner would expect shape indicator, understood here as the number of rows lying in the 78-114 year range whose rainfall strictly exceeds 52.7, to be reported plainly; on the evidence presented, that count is 2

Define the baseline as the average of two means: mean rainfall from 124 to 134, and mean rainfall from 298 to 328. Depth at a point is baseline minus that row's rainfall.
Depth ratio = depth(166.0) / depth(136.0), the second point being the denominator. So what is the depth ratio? 1.2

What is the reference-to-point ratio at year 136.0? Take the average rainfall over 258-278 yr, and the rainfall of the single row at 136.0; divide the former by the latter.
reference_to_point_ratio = 1.00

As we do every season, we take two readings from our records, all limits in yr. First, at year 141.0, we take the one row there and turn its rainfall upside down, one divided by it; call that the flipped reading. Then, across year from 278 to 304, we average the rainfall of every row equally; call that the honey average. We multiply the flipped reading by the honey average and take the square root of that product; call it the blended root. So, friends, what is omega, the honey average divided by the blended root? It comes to 53.0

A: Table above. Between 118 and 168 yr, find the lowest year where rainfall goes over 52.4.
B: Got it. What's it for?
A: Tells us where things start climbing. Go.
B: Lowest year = 126.0 yr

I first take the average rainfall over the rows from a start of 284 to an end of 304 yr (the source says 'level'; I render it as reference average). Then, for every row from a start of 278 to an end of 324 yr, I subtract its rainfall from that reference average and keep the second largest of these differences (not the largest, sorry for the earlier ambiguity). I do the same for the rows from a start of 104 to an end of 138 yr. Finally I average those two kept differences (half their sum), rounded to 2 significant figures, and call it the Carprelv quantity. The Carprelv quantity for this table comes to 2.5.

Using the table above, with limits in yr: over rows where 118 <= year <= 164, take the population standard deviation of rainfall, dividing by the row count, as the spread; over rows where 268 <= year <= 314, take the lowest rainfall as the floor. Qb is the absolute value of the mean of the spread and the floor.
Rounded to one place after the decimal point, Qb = 26.9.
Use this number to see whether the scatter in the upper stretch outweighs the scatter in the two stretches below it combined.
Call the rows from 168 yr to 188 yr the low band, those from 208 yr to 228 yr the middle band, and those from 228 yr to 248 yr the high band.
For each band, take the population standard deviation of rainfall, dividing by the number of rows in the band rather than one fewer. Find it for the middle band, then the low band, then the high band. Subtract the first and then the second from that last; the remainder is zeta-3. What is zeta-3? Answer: -4.8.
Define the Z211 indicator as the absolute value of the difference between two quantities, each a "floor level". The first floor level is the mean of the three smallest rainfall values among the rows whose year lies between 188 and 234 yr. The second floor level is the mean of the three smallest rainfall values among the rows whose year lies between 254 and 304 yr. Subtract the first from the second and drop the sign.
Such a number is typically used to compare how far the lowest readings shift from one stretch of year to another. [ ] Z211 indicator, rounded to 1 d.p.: 7.5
